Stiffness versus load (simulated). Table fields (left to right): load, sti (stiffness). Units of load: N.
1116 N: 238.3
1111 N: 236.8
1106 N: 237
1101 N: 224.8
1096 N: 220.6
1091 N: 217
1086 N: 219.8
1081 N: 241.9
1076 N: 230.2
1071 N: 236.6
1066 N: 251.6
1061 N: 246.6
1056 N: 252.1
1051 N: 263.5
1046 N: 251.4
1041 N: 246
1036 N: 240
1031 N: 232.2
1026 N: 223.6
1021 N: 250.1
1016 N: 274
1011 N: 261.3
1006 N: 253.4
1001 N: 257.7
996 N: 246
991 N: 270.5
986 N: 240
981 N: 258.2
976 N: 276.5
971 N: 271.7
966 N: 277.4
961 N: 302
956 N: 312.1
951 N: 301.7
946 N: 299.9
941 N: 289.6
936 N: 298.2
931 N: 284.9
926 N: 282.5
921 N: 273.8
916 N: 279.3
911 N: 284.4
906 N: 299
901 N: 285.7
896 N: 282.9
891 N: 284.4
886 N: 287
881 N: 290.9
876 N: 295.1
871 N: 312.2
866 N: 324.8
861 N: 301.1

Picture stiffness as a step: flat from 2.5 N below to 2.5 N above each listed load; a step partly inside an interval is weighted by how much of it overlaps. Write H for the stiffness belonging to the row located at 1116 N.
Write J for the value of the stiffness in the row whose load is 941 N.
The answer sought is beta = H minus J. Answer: -51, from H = 238.3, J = 289.6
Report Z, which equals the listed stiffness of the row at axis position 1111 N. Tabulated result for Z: 236.8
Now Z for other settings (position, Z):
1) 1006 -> 253.4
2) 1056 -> 252.1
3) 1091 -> 217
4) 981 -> 258.2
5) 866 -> 324.8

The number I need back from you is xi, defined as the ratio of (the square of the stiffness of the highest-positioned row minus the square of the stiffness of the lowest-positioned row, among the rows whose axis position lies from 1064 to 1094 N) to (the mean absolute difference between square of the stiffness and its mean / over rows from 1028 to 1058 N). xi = -4.0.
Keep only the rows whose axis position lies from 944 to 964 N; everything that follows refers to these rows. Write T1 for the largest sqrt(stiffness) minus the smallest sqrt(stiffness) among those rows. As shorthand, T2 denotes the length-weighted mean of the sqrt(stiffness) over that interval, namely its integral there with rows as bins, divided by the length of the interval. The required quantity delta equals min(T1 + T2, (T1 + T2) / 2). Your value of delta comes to 8.88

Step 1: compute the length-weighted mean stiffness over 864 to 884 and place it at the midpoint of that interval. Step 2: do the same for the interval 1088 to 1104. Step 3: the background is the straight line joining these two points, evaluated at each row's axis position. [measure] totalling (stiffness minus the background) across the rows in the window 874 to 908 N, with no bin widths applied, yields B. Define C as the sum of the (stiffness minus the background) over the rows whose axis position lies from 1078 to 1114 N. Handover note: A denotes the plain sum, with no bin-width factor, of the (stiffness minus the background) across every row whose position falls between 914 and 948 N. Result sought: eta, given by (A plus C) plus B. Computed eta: 10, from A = 25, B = -64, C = 49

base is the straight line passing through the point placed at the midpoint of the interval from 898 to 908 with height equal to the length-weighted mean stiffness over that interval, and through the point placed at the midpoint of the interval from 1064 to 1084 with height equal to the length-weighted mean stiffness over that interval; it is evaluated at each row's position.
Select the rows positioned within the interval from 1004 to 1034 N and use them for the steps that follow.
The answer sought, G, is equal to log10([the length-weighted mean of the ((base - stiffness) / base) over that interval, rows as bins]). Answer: -1.54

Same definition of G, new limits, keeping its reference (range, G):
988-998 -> -1.64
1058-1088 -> -2.26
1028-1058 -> -2.20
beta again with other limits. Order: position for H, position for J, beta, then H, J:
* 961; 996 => 56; 302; 246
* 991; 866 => -54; 270.5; 324.8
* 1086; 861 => -81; 219.8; 301.1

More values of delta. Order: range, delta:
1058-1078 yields 8.12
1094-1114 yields 7.86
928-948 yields 8.77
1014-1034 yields 8.61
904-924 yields 8.79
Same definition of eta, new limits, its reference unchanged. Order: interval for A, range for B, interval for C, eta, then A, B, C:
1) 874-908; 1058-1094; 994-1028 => -28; -64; 42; -7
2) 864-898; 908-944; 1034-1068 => 42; -38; -4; 84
